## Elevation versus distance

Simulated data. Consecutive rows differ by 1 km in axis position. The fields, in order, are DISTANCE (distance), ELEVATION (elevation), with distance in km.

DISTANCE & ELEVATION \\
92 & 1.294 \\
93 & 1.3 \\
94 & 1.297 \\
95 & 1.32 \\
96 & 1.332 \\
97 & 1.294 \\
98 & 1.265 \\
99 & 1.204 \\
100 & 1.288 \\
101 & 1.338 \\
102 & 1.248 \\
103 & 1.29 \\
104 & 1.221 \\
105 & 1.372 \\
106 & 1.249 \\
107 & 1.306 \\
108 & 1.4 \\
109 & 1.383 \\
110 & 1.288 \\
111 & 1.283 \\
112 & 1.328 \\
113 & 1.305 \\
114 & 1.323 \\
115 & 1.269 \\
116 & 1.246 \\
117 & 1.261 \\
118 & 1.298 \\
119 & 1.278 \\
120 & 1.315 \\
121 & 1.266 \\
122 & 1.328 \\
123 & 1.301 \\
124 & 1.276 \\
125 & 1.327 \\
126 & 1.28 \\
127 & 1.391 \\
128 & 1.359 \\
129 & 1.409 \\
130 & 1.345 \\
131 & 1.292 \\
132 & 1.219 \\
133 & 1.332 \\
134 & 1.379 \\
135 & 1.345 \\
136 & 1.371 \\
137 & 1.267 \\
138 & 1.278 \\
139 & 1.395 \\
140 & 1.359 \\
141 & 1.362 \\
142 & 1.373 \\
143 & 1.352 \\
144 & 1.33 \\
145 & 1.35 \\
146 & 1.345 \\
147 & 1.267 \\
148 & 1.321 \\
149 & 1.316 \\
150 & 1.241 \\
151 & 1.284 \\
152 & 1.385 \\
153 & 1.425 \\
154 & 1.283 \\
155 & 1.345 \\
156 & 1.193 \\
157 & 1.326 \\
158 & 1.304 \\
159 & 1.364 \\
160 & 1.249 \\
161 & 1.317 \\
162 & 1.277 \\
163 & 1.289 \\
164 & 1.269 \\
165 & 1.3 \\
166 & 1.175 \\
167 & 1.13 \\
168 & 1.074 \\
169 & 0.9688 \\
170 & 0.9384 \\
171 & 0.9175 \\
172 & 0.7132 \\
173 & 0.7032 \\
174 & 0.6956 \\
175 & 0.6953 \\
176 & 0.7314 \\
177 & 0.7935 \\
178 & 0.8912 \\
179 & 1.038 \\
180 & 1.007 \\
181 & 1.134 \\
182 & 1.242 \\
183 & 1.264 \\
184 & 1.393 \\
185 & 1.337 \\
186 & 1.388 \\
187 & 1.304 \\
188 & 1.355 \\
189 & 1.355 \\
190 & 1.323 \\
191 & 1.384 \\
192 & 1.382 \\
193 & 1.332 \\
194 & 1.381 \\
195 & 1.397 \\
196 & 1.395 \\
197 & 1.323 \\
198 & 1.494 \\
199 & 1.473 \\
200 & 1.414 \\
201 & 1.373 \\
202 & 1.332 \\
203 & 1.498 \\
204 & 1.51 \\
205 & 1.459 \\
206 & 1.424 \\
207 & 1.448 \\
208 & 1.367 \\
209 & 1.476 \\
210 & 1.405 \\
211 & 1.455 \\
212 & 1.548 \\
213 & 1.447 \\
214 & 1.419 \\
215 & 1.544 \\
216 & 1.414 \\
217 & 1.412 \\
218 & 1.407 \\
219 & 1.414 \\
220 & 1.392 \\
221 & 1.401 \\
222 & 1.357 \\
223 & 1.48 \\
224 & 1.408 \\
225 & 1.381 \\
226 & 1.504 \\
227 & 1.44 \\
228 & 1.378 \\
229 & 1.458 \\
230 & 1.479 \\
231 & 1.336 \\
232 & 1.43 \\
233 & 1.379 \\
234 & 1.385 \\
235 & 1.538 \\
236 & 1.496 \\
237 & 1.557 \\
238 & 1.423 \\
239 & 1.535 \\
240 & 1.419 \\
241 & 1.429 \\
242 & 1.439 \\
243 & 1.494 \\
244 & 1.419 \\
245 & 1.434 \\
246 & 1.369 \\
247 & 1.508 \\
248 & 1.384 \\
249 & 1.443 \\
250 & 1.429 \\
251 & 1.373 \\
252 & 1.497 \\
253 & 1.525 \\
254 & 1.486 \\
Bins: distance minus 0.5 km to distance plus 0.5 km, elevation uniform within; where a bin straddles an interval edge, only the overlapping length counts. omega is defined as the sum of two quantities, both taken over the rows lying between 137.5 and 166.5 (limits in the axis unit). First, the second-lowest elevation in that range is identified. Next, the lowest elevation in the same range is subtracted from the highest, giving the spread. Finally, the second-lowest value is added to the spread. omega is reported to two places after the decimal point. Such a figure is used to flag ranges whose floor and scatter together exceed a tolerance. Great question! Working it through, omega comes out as 1.44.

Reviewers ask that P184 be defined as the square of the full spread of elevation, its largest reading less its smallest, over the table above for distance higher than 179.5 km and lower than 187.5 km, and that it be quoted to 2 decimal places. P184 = 0.15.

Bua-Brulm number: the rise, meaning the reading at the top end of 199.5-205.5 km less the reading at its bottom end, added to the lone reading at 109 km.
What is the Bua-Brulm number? 1.43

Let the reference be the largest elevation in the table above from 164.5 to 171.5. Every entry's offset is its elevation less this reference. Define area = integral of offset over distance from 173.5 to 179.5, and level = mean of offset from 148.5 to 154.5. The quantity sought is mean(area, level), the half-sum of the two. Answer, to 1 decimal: -1.5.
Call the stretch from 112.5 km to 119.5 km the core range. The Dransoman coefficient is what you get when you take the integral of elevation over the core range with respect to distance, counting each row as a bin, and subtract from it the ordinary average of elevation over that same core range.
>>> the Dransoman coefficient 7.7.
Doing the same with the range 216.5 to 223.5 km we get 8.5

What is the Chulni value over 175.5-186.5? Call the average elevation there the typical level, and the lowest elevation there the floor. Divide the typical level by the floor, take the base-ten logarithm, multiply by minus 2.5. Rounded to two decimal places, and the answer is -0.45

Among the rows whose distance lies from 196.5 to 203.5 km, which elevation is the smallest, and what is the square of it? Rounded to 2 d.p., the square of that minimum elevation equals 1.75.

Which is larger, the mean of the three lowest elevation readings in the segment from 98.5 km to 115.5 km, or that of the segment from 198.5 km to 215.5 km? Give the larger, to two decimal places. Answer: 1.36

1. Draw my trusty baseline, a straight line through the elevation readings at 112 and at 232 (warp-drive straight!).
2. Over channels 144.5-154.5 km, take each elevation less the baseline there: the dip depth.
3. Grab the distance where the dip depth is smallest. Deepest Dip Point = 150 km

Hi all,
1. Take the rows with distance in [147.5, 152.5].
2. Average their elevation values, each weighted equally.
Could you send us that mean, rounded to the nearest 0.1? 1.3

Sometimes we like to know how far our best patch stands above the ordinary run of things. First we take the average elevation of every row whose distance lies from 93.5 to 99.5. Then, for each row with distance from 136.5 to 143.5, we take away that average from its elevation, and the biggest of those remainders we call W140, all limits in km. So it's 0.11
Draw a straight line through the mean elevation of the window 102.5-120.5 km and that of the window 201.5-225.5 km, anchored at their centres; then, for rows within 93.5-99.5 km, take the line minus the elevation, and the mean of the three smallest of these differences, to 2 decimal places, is -0.04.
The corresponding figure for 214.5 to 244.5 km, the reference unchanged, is -0.09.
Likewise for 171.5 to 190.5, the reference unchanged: 0.02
